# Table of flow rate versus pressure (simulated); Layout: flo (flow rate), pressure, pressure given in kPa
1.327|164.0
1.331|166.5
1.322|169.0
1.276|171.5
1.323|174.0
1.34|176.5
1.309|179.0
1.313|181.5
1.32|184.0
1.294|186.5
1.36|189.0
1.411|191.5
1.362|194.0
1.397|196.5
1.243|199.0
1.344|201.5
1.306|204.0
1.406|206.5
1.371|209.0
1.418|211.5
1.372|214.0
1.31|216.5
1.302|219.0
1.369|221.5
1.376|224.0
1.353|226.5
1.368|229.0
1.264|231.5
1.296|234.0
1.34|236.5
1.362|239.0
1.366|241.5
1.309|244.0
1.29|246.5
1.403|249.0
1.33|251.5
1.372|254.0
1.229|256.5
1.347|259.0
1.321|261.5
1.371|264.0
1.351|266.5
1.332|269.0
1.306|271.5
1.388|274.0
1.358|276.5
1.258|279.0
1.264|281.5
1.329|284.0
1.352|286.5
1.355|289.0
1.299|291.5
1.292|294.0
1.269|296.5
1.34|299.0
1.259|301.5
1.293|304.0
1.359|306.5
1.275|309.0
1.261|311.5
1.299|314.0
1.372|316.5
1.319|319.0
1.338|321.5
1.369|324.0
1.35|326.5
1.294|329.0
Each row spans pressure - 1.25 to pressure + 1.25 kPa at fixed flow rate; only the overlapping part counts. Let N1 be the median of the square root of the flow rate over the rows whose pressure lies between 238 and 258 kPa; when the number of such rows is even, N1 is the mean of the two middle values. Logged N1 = 1.16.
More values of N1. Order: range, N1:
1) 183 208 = 1.16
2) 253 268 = 1.16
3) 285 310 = 1.14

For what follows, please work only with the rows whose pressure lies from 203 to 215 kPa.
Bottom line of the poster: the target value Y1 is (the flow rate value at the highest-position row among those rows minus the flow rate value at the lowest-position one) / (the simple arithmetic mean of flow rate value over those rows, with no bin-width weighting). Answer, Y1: 0.05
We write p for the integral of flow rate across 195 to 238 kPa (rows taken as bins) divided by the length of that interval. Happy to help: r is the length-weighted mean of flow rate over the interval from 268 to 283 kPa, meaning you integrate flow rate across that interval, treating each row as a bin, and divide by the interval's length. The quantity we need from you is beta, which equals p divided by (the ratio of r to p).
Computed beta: 1.37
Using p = 1.34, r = 1.318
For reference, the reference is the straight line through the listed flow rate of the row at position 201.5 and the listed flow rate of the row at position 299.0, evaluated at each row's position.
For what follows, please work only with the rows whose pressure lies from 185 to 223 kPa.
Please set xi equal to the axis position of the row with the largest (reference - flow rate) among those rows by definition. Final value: 199.0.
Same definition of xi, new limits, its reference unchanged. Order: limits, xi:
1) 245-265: 256.5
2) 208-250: 231.5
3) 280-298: 281.5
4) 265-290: 279.0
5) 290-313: 301.5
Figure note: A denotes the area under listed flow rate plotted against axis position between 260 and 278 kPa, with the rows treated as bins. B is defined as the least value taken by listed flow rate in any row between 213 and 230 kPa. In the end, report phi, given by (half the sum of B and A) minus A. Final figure -11.5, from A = 24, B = 1.302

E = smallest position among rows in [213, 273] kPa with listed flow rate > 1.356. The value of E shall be 214.0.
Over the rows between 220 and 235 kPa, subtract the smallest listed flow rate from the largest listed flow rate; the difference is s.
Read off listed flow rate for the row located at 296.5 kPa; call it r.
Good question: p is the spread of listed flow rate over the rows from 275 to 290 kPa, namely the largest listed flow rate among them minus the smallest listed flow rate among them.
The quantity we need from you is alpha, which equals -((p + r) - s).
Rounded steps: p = 0.100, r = 1.269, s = 0.112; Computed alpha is -1.26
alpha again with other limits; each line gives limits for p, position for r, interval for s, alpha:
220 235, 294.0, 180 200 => -1.24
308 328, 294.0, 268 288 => -1.27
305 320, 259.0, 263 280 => -1.33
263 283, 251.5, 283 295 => -1.40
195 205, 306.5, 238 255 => -1.40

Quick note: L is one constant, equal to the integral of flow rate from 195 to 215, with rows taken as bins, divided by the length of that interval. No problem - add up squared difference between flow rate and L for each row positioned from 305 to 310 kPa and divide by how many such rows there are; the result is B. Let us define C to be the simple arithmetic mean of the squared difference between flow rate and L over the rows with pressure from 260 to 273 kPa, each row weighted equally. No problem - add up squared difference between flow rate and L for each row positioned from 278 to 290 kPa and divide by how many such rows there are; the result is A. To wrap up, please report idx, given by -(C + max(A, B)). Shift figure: -0.0048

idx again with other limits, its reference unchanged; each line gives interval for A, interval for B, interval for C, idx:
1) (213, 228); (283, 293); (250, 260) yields -0.0054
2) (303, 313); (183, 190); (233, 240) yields -0.0064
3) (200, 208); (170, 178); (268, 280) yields -0.0055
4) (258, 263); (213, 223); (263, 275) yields -0.0023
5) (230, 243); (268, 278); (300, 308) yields -0.0071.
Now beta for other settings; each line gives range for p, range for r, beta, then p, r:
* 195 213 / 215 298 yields 1.38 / 1.36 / 1.328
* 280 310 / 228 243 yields 1.28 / 1.31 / 1.332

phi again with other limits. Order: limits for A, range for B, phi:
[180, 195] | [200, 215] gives -9.4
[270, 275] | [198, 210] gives -2.7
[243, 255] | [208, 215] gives -7.4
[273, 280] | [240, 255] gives -4.0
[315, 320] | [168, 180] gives -2.7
